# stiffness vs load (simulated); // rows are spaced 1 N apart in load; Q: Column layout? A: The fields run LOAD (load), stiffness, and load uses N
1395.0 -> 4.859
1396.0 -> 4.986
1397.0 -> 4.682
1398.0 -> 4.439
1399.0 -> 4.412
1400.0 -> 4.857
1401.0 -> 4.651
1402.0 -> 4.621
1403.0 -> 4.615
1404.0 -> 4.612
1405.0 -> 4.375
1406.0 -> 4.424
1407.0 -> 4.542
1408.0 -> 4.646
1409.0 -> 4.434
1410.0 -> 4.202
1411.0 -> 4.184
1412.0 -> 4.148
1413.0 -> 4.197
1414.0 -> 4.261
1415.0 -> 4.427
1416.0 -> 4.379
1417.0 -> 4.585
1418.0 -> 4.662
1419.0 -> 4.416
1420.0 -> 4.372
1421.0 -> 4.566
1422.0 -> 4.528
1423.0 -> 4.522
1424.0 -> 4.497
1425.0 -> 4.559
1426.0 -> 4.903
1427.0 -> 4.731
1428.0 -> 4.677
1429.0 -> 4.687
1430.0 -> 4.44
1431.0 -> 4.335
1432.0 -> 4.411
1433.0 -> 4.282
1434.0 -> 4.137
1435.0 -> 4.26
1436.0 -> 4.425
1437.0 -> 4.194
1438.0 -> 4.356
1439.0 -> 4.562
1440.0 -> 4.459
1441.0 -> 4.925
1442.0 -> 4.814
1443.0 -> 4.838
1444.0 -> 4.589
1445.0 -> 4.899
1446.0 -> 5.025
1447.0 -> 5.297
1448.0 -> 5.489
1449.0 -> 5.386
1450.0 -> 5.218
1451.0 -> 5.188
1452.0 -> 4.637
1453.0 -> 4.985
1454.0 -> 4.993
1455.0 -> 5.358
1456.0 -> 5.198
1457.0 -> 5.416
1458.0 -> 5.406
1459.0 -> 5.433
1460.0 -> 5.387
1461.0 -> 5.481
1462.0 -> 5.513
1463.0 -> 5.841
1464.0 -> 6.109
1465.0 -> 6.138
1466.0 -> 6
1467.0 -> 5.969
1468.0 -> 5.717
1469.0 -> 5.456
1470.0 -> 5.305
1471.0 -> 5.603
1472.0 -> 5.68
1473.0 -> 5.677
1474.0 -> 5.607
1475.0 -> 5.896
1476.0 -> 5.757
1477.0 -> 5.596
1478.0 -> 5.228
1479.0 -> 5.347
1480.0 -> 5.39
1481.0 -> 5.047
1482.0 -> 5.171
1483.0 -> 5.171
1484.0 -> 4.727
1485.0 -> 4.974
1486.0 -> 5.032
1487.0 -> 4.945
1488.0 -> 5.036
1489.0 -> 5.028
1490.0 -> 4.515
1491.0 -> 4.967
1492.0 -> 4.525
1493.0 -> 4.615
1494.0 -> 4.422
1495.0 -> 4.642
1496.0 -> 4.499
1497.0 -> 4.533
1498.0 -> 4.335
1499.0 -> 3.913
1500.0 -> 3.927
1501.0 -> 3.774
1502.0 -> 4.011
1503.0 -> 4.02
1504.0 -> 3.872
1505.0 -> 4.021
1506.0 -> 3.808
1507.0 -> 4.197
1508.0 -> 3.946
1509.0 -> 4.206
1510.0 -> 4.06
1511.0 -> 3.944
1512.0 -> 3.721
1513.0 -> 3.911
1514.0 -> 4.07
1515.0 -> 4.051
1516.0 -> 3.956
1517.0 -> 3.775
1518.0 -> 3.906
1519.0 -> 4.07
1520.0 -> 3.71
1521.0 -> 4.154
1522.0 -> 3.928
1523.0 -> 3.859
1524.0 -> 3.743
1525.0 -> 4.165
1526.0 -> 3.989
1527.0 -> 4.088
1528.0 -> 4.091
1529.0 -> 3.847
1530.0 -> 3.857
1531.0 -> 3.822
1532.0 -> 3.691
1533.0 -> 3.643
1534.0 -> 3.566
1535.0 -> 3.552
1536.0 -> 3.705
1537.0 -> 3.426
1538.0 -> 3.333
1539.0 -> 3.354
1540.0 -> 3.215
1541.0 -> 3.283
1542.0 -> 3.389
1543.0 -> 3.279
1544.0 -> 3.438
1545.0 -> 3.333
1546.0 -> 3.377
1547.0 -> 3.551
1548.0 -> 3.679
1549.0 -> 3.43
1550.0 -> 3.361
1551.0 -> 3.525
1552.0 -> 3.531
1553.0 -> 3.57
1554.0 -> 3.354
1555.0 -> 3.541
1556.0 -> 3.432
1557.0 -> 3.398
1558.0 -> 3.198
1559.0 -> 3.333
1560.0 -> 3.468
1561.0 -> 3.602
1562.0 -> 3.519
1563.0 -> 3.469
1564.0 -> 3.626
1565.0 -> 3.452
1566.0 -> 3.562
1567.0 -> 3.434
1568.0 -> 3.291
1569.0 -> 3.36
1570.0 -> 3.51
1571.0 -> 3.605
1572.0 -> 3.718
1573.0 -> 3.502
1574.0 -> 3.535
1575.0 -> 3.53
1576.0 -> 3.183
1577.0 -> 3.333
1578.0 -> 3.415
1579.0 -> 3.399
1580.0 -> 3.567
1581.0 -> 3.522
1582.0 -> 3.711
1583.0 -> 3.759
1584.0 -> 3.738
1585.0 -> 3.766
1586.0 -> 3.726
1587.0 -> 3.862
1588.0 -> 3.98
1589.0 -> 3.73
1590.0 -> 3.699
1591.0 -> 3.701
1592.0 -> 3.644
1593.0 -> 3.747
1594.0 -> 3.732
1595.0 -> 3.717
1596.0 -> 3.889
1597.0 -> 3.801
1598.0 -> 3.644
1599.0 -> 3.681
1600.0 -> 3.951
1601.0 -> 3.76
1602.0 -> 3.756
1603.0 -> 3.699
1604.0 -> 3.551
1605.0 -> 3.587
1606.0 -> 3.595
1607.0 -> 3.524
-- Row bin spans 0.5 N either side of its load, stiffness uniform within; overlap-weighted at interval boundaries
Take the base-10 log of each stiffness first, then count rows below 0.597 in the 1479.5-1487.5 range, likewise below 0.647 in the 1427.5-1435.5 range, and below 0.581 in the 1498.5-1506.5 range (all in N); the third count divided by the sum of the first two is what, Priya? 0.40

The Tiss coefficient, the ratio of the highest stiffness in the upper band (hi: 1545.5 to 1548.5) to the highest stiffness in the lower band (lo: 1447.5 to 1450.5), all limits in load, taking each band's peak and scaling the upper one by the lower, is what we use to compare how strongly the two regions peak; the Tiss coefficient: 0.67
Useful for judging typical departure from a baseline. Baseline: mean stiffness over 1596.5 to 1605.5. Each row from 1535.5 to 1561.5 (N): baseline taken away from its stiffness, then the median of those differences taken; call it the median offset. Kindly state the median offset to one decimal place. -0.3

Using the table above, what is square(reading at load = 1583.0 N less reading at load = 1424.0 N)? 0.54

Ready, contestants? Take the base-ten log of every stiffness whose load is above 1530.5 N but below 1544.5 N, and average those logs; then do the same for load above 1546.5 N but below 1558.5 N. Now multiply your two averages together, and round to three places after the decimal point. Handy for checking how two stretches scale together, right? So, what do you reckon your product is 0.292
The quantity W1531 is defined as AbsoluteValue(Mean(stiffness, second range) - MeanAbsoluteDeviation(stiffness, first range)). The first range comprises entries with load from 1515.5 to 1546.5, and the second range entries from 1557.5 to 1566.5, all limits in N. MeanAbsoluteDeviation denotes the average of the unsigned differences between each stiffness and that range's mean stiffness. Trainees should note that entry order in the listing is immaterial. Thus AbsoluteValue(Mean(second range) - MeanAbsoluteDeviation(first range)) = 3.22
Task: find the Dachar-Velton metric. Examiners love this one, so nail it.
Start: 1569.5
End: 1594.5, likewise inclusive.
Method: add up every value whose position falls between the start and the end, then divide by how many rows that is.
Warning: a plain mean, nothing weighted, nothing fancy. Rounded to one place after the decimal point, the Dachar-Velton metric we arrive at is 3.6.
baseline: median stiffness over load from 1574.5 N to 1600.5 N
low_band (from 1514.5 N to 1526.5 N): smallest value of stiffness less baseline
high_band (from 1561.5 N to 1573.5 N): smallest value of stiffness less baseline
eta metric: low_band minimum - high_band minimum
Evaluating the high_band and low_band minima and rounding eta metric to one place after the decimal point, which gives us 0.4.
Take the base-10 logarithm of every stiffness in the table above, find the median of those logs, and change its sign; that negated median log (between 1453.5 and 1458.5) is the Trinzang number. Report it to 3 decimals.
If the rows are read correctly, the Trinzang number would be -0.729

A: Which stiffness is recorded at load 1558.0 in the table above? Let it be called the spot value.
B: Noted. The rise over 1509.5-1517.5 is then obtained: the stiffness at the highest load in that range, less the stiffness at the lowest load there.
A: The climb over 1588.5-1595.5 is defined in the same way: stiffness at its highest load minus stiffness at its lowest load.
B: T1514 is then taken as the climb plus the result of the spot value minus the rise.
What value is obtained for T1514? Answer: 3.5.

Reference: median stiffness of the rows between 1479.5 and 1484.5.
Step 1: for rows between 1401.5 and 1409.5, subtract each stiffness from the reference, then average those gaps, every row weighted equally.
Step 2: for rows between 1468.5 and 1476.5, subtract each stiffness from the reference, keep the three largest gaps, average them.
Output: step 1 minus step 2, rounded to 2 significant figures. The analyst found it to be 0.92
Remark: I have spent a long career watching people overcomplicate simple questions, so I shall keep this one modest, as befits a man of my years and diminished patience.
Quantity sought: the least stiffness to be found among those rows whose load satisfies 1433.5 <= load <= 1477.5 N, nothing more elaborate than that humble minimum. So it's 4.137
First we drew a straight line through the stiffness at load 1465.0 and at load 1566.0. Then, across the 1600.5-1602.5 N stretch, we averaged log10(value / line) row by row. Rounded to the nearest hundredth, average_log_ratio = 0.15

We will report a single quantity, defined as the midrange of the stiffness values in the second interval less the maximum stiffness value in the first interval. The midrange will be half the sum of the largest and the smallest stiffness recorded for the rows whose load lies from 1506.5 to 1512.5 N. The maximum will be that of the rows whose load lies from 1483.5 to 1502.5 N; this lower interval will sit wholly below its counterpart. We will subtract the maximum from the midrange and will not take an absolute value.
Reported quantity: -1.07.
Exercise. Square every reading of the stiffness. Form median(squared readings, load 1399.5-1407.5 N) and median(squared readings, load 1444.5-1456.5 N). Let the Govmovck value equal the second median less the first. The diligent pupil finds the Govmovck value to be 5.7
